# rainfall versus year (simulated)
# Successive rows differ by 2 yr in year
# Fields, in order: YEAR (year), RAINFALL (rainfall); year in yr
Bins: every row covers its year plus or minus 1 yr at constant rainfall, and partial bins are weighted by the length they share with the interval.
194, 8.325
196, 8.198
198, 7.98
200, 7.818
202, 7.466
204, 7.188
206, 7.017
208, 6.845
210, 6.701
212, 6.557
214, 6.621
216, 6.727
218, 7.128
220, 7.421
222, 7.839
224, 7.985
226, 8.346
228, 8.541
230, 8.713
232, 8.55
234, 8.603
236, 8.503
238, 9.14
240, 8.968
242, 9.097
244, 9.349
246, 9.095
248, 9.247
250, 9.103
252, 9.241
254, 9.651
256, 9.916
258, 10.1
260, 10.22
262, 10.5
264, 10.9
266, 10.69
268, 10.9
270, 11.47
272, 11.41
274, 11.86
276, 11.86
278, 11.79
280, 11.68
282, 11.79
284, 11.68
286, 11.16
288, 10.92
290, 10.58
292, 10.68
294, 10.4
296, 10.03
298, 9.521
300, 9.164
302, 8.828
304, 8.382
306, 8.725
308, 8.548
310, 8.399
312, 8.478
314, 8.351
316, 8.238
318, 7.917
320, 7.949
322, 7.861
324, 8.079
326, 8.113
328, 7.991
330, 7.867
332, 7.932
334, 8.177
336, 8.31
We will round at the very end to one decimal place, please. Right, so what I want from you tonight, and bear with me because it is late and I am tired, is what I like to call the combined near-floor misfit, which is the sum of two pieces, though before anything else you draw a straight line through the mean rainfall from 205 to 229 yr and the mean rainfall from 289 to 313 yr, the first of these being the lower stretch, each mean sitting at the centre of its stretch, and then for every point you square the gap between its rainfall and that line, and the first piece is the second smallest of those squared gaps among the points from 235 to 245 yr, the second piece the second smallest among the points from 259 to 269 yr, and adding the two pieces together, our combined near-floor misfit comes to 5.7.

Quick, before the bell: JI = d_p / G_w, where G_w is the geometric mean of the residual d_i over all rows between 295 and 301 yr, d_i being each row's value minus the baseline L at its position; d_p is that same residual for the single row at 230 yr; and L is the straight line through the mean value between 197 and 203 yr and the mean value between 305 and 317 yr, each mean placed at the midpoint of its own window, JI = 0.7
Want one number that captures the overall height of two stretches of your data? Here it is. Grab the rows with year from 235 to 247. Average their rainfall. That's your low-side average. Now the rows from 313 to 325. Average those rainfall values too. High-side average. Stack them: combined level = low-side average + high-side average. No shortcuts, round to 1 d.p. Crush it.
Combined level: 17.1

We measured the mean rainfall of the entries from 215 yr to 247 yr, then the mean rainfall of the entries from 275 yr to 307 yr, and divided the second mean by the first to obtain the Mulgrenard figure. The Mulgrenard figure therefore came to 1.25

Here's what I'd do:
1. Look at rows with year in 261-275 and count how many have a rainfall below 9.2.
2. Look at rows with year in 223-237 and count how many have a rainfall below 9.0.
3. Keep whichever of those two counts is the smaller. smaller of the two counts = 0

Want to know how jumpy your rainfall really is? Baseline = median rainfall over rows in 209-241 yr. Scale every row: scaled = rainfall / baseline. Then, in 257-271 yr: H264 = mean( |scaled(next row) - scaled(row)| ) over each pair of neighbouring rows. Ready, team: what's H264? 0.037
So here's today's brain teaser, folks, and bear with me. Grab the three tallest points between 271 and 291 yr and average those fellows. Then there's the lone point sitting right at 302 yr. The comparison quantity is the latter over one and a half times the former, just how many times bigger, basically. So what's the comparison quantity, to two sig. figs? 0.50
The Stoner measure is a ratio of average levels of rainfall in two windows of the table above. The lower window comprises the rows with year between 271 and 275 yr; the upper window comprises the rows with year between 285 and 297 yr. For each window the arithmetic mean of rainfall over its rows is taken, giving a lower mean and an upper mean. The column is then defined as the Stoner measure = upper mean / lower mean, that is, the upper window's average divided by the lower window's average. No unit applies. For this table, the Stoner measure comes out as 0.91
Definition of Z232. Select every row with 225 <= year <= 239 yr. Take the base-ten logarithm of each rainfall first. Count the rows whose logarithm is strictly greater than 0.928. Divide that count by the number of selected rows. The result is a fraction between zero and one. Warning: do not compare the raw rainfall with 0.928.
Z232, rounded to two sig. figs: 0.86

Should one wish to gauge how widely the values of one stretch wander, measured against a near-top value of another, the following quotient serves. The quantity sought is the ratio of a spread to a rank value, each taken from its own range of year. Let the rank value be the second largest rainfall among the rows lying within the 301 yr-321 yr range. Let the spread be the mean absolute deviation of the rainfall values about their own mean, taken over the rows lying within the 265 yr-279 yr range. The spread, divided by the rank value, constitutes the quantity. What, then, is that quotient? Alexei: 0.042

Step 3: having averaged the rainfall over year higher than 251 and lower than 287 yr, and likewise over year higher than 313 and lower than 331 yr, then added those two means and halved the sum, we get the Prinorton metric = 9.5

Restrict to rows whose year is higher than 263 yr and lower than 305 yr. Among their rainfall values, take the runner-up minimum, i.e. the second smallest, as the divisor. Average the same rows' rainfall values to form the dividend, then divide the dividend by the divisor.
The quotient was 1.22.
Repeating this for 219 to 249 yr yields 1.10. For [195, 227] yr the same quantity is 1.11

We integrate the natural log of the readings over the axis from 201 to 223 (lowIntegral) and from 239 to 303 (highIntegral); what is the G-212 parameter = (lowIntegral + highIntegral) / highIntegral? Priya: 1.3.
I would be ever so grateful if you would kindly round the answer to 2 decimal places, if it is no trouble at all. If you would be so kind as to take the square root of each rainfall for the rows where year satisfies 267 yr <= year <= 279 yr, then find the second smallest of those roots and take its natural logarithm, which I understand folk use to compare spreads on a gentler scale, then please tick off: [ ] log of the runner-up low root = 1.22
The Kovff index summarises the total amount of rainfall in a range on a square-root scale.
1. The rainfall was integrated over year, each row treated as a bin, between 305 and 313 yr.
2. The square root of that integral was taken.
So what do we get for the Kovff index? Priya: 8.3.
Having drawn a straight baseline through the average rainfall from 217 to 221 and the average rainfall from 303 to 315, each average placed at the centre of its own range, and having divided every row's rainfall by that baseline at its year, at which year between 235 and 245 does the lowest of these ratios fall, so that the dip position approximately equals 236 yr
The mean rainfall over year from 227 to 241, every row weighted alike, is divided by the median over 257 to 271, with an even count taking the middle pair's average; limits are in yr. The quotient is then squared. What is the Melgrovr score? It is 0.66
